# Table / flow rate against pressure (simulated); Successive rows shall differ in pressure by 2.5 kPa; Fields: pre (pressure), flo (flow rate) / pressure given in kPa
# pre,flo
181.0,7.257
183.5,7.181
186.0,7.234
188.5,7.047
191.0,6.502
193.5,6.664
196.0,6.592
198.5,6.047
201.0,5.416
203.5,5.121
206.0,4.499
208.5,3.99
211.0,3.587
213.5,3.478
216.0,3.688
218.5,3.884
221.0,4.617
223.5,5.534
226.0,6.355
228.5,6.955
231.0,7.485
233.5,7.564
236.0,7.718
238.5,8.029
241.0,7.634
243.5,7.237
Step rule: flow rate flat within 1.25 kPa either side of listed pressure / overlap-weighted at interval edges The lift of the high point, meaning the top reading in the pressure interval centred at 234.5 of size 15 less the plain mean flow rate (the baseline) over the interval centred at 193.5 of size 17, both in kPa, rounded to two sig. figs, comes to 1.5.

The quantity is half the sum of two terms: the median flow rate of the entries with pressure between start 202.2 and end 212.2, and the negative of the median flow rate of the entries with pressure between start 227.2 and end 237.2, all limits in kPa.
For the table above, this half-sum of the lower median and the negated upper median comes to -1.6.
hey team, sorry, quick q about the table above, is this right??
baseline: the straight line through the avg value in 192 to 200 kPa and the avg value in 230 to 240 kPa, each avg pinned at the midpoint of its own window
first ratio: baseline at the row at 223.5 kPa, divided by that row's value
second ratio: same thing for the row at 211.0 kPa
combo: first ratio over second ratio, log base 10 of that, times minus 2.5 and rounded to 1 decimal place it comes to 0.4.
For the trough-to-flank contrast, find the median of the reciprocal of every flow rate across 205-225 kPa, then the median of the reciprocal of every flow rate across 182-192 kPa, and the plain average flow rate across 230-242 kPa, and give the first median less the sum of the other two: -7.6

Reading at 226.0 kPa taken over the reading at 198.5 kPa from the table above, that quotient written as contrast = 1.1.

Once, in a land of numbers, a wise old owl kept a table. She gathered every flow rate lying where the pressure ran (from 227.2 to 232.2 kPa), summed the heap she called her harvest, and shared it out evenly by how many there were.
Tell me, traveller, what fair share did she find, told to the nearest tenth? 7.2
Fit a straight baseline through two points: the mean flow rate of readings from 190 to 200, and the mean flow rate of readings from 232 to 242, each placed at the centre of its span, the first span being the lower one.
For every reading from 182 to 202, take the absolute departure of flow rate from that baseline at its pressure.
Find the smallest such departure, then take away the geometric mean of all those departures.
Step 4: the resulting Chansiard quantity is -0.37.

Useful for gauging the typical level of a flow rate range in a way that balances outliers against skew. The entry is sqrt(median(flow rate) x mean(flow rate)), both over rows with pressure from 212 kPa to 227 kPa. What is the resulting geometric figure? 4.4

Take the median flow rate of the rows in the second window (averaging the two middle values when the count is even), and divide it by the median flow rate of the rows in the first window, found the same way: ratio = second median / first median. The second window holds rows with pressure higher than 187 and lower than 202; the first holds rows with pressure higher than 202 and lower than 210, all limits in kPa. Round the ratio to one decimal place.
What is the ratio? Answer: 1.5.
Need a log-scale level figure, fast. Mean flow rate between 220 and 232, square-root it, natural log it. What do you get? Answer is 0.91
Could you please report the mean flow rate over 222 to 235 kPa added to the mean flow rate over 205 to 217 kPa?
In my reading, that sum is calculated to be 11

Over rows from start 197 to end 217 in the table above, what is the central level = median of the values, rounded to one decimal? 4.2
